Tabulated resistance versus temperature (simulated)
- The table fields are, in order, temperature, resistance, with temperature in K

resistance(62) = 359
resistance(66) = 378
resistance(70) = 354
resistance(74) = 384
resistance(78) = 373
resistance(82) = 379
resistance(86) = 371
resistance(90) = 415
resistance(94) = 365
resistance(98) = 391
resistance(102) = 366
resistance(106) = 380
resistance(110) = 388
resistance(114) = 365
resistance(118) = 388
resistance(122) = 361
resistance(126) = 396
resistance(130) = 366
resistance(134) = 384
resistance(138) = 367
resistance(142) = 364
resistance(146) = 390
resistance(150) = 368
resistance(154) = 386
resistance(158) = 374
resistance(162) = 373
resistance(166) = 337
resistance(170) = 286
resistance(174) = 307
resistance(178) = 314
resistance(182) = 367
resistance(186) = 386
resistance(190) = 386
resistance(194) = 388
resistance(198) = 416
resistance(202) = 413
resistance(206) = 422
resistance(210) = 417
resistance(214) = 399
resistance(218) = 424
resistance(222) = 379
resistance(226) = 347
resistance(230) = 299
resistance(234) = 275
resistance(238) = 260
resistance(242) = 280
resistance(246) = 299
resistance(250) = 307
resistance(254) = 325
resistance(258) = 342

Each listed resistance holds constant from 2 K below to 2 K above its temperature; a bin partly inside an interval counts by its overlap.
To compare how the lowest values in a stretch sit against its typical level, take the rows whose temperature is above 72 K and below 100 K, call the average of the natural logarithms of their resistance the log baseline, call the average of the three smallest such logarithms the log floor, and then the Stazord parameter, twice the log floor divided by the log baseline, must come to 1.99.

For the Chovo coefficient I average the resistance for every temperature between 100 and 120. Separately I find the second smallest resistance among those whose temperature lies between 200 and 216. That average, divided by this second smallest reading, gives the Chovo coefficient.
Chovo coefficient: 0.91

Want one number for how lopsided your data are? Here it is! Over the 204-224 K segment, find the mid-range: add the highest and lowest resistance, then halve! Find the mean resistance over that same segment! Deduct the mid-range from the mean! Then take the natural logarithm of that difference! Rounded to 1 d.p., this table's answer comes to 1.9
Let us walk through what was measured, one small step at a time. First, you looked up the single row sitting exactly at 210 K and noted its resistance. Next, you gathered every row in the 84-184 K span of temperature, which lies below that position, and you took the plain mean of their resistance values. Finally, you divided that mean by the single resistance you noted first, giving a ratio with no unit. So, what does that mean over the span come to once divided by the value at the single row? 0.88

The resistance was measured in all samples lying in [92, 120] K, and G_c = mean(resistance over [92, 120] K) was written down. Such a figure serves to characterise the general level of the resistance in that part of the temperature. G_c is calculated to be 378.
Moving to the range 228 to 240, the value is 278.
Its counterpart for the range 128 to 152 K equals 373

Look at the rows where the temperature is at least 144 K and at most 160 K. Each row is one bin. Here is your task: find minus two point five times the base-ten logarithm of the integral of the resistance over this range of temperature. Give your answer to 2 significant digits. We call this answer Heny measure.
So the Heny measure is -9.5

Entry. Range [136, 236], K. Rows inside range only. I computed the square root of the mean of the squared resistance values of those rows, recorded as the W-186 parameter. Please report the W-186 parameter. 370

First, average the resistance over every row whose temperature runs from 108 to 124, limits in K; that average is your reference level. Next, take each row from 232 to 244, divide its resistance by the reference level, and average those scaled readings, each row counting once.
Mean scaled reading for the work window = 0.72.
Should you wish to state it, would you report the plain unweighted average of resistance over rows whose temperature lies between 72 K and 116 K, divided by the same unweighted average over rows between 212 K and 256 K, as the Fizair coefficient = 1.16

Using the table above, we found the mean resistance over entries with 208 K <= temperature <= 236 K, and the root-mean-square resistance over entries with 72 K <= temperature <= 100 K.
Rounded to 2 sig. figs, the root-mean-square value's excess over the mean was 20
